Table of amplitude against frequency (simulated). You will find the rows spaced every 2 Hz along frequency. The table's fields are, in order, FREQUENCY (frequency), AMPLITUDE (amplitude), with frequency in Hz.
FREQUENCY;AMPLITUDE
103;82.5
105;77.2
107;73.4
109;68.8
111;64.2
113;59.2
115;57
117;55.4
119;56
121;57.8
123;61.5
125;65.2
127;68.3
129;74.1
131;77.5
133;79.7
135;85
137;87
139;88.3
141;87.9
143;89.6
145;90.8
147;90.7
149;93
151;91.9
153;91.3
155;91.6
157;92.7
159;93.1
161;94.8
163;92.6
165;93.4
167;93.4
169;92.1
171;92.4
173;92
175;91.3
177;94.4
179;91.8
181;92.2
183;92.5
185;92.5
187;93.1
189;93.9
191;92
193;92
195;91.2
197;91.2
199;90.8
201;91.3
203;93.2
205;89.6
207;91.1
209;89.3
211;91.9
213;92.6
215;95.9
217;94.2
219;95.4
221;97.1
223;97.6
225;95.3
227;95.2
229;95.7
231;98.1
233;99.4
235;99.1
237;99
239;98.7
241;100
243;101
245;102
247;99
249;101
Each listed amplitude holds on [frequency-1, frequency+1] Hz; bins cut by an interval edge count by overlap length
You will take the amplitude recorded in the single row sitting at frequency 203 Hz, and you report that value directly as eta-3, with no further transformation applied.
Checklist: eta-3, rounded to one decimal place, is 93.2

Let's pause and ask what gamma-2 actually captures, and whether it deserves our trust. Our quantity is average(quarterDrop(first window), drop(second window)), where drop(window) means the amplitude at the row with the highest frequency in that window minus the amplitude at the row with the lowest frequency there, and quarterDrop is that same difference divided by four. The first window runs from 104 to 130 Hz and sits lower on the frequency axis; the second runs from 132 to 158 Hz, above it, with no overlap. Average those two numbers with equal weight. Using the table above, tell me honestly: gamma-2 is 6.1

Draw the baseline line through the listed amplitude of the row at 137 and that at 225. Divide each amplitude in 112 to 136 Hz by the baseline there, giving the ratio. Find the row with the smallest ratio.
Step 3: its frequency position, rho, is 117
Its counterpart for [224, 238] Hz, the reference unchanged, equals 227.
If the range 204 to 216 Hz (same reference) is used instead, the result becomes 209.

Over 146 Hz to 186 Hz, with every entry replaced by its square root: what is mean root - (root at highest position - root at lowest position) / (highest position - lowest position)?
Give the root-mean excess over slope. 9.6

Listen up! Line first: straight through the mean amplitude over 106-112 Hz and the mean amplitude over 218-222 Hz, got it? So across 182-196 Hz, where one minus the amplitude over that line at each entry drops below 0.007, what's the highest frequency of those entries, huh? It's 195 Hz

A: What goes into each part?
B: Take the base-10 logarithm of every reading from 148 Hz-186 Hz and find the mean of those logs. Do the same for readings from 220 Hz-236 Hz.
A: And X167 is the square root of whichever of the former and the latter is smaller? 1.40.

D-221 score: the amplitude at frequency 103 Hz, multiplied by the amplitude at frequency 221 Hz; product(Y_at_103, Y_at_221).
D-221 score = 8011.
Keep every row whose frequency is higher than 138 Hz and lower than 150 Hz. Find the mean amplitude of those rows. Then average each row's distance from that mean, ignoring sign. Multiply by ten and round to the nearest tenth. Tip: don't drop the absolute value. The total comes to 14.5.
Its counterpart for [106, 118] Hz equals 58.0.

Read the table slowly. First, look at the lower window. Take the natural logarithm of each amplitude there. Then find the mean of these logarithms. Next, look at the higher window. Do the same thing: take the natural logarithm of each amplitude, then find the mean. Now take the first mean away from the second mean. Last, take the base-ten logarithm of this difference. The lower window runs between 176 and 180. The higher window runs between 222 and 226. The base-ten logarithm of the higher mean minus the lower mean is -1.5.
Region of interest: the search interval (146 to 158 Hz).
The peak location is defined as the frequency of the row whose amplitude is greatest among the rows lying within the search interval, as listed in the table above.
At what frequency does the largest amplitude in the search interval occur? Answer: 149 Hz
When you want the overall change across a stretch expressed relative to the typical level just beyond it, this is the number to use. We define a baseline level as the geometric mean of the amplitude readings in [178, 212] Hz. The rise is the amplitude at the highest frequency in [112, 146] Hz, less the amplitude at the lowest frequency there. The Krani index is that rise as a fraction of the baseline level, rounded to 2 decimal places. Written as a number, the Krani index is 0.34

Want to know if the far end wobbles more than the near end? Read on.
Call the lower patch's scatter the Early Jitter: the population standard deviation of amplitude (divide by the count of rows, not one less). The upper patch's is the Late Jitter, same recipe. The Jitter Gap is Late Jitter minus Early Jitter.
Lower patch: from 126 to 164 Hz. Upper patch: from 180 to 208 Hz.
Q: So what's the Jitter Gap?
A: -6.0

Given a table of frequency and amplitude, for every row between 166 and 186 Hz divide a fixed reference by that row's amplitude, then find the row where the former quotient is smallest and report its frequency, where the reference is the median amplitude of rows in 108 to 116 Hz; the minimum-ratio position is 177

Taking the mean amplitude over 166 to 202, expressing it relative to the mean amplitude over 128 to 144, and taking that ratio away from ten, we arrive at 8.90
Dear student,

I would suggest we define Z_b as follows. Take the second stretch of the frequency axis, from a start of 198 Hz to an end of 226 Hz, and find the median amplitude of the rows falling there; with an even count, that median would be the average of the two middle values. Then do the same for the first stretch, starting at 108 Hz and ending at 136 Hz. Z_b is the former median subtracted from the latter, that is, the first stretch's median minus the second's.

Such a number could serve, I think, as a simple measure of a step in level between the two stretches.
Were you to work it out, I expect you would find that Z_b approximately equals -28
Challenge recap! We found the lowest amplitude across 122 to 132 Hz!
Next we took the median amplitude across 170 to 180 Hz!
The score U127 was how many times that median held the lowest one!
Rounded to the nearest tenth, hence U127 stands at 1.5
